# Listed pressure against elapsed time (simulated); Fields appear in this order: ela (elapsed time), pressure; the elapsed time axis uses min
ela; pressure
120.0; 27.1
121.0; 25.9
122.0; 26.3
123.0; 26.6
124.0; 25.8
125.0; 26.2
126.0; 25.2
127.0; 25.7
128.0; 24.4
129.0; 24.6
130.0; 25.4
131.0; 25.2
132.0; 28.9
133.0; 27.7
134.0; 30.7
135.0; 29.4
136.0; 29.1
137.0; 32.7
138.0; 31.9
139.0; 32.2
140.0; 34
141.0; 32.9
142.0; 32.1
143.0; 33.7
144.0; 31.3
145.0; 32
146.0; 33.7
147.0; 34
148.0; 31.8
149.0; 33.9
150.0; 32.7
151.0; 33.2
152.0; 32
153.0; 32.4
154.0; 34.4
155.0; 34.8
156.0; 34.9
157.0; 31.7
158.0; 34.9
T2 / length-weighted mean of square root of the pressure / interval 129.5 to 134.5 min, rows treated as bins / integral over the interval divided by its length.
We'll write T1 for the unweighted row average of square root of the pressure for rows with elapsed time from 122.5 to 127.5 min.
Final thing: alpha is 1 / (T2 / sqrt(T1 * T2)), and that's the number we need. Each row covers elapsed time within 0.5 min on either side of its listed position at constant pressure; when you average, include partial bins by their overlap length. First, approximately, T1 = 5.09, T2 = 5.2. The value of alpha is 0.98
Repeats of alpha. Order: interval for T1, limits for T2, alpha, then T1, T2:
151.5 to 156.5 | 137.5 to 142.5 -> 1.01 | 5.80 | 5.7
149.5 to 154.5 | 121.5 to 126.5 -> 1.06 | 5.74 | 5.1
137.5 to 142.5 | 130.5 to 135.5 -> 1.04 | 5.71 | 5.3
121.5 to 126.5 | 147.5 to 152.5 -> 0.94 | 5.10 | 5.7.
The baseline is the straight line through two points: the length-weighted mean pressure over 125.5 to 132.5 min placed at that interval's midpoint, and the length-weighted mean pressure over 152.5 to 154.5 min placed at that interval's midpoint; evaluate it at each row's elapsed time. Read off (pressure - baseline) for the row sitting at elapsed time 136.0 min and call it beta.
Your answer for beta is 1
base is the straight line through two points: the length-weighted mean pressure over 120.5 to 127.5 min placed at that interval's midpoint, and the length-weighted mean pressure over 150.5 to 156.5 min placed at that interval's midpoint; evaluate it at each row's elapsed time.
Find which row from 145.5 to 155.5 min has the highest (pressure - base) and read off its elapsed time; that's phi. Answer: 147.0 min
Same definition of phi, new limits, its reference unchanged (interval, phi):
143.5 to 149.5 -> 147.0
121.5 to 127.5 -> 123.0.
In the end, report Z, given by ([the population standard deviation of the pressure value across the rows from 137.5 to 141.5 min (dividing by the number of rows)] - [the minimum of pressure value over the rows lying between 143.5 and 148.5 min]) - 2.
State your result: -32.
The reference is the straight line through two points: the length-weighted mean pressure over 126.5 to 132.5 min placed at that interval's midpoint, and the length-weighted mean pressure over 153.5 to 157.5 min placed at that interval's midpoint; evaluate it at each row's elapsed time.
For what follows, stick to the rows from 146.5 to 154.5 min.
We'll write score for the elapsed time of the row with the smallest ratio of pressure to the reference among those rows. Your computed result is 152.0 min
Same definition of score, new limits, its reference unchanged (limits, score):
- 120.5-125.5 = 124.0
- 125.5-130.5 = 129.0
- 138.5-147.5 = 144.0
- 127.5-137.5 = 131.0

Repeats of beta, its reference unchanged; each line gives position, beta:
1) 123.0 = 3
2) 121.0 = 3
